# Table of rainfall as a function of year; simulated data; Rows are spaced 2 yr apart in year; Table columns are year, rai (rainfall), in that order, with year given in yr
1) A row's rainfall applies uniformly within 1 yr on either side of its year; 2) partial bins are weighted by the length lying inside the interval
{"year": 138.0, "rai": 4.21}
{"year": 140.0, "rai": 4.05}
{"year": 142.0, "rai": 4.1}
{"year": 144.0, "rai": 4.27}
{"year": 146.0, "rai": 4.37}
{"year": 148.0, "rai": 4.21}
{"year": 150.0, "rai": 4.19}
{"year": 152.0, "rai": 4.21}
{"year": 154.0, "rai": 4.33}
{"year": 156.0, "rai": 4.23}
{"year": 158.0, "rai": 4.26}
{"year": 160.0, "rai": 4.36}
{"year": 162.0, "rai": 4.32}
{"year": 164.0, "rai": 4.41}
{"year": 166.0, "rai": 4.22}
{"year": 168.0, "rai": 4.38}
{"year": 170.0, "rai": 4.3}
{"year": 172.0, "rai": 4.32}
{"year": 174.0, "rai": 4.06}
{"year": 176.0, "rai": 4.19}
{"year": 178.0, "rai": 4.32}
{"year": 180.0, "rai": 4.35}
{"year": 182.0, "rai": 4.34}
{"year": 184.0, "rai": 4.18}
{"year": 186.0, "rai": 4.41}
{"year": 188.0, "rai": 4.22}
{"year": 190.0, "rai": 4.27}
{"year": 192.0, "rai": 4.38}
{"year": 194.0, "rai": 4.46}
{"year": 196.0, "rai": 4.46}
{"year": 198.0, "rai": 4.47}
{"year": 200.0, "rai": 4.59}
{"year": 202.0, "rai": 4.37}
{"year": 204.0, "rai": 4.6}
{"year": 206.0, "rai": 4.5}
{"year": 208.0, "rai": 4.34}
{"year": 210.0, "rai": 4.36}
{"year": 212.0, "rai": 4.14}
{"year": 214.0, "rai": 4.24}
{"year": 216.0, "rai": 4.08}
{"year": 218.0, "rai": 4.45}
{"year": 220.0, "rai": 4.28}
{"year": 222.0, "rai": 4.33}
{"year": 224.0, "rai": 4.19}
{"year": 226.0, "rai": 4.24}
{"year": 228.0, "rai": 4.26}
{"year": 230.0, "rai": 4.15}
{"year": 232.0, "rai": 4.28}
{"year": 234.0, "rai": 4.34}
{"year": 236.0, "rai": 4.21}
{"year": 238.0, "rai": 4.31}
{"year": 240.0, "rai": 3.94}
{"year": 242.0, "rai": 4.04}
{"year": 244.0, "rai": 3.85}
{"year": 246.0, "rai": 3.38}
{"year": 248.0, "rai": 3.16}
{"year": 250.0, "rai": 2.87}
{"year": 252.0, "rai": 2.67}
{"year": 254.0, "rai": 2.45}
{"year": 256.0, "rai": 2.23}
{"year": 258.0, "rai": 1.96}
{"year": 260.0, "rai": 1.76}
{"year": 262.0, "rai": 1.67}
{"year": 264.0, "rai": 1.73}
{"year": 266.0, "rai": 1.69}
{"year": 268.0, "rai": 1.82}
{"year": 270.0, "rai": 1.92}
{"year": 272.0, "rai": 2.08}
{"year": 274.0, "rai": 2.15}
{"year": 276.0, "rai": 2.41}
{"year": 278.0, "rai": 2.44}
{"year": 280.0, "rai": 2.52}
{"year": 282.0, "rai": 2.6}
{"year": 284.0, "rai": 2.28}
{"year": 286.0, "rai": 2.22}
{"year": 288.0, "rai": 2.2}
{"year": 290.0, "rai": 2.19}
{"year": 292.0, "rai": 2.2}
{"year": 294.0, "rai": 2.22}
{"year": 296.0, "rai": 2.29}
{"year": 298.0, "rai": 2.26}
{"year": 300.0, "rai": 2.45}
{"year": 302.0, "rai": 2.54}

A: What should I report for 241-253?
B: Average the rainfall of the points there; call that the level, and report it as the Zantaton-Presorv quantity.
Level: 3.3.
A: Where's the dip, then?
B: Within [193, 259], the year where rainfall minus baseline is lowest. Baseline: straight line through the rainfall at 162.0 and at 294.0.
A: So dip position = 258.0 yr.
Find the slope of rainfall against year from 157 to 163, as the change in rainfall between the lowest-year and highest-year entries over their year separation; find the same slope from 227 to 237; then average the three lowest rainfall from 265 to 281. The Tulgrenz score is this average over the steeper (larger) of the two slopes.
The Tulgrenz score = 121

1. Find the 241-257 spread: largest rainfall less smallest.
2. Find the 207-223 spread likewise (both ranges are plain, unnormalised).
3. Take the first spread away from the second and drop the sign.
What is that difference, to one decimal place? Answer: 1.4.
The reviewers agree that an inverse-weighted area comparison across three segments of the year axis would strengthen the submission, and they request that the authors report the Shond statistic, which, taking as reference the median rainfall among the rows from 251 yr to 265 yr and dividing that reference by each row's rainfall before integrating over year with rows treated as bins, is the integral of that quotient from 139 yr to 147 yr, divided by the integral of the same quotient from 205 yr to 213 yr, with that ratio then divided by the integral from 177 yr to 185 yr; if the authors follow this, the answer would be 0.28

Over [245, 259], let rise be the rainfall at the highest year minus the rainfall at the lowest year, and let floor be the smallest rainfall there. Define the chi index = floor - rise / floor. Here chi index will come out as 2.68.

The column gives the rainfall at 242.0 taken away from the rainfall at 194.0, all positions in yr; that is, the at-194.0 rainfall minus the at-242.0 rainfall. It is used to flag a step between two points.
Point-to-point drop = 0.42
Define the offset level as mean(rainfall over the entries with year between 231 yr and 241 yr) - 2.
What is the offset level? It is 2.22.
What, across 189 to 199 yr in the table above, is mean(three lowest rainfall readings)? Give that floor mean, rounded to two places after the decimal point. 4.37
